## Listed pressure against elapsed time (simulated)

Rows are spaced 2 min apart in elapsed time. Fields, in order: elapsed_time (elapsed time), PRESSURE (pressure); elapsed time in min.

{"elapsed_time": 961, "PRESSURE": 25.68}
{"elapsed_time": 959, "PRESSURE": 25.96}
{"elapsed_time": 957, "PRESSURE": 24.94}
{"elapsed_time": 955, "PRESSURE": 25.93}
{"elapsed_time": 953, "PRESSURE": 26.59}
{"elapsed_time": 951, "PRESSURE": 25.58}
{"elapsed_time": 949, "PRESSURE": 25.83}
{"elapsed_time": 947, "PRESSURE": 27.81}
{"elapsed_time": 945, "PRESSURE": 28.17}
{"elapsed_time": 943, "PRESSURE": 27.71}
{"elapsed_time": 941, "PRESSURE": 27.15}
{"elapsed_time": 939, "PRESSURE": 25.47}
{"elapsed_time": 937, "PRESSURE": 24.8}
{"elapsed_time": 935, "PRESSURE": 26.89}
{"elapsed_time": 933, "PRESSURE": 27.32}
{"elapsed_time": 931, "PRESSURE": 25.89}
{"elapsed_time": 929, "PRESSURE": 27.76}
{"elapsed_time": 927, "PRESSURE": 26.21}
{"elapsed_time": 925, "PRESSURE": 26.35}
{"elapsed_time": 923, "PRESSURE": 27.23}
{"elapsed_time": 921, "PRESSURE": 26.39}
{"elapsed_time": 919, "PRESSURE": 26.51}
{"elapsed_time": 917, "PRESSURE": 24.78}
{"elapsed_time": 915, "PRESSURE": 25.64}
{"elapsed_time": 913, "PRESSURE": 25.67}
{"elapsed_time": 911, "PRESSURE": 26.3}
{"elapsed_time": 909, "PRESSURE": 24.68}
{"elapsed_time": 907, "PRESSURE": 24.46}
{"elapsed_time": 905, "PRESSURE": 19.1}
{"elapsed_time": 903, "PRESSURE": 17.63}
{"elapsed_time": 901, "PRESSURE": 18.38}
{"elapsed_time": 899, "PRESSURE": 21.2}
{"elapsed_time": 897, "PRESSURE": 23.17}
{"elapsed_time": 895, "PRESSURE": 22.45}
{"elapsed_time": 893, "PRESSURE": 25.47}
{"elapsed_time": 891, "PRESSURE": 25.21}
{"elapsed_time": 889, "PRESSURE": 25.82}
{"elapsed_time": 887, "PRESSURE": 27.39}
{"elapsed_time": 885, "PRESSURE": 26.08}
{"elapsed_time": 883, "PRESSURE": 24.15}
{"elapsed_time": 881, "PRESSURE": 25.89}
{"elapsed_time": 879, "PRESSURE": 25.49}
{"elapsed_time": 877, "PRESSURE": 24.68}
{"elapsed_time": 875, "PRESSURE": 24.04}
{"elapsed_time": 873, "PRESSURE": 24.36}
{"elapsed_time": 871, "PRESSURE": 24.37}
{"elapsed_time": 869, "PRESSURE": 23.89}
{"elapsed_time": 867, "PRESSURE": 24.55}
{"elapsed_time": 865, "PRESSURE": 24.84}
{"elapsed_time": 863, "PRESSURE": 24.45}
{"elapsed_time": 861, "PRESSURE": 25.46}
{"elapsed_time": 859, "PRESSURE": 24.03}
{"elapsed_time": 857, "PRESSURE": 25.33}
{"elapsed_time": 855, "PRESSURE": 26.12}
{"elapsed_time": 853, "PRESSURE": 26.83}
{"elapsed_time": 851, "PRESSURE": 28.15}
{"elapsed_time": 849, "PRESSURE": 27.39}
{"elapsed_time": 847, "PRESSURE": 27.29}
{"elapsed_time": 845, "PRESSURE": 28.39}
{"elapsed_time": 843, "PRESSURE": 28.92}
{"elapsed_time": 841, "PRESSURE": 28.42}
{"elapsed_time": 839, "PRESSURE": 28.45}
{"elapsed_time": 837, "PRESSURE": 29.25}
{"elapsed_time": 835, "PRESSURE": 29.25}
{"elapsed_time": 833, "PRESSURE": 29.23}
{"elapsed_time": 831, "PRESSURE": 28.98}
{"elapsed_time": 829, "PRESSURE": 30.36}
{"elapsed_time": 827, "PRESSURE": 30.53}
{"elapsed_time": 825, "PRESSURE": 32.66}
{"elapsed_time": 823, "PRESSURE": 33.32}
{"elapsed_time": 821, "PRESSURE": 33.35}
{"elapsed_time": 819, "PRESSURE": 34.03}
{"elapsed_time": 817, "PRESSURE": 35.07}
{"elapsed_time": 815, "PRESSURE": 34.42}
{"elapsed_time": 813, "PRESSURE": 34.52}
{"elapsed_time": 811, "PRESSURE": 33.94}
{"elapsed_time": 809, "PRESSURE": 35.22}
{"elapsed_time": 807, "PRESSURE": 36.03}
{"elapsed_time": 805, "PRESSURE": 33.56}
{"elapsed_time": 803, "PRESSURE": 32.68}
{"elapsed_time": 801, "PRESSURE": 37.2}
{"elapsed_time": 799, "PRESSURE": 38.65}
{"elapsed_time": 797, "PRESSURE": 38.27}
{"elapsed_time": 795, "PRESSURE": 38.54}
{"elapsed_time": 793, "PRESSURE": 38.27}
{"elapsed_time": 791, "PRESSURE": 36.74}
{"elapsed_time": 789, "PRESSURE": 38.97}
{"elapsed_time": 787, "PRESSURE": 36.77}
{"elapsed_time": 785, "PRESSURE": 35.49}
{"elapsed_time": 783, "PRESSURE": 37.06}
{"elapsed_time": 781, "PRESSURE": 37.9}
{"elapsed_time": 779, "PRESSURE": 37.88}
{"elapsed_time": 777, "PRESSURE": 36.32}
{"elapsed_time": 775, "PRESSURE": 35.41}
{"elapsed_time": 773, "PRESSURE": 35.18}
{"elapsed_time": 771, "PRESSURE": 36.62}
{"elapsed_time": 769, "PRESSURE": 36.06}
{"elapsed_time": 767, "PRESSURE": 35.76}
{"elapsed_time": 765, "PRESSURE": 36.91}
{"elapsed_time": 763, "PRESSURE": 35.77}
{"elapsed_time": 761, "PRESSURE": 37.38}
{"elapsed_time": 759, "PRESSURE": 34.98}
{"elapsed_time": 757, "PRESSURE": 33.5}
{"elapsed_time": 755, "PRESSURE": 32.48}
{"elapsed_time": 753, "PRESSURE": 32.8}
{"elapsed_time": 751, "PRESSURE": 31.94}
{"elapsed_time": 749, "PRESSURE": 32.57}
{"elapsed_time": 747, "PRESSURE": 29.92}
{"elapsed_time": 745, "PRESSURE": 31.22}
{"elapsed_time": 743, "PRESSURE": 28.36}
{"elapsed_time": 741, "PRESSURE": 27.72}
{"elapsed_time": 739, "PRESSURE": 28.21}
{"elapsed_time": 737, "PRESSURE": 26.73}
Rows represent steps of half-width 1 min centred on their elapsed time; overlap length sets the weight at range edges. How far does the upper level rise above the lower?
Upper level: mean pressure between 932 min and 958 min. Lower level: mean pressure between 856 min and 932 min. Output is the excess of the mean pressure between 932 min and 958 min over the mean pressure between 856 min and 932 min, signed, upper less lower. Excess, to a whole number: 2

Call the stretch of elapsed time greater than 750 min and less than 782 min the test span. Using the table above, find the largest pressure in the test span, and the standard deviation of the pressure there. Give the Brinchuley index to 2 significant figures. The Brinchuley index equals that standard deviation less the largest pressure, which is -36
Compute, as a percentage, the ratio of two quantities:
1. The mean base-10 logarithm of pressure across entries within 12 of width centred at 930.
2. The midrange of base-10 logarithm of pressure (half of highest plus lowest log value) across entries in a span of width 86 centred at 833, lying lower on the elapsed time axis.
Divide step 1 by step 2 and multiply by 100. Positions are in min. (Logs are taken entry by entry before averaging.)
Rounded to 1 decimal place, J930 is 96.2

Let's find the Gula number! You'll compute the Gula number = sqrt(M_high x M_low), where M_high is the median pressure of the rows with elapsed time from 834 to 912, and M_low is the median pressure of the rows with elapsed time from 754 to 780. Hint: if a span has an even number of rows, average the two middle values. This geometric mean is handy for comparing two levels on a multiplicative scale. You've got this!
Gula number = 30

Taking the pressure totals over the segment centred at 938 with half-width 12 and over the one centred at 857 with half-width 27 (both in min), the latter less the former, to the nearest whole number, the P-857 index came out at 391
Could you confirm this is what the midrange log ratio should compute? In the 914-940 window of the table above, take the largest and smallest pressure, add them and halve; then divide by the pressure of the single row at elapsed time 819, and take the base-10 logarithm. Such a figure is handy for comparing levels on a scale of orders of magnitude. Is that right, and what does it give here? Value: -0.11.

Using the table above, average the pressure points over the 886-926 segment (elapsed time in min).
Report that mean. 24.2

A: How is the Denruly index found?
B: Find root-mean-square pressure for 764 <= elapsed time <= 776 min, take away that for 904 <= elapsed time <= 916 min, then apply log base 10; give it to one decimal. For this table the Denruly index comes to 1.1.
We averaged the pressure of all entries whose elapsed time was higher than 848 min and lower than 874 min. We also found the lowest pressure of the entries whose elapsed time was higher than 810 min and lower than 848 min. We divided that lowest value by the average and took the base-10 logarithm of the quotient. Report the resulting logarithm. 0.03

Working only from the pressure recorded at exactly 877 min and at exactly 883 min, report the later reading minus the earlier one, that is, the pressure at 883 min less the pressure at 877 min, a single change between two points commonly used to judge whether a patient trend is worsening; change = -0.5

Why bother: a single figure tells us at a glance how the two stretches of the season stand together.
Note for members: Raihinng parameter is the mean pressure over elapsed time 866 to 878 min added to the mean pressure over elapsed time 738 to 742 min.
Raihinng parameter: 52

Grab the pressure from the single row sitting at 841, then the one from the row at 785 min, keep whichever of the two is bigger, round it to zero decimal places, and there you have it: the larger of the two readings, 35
